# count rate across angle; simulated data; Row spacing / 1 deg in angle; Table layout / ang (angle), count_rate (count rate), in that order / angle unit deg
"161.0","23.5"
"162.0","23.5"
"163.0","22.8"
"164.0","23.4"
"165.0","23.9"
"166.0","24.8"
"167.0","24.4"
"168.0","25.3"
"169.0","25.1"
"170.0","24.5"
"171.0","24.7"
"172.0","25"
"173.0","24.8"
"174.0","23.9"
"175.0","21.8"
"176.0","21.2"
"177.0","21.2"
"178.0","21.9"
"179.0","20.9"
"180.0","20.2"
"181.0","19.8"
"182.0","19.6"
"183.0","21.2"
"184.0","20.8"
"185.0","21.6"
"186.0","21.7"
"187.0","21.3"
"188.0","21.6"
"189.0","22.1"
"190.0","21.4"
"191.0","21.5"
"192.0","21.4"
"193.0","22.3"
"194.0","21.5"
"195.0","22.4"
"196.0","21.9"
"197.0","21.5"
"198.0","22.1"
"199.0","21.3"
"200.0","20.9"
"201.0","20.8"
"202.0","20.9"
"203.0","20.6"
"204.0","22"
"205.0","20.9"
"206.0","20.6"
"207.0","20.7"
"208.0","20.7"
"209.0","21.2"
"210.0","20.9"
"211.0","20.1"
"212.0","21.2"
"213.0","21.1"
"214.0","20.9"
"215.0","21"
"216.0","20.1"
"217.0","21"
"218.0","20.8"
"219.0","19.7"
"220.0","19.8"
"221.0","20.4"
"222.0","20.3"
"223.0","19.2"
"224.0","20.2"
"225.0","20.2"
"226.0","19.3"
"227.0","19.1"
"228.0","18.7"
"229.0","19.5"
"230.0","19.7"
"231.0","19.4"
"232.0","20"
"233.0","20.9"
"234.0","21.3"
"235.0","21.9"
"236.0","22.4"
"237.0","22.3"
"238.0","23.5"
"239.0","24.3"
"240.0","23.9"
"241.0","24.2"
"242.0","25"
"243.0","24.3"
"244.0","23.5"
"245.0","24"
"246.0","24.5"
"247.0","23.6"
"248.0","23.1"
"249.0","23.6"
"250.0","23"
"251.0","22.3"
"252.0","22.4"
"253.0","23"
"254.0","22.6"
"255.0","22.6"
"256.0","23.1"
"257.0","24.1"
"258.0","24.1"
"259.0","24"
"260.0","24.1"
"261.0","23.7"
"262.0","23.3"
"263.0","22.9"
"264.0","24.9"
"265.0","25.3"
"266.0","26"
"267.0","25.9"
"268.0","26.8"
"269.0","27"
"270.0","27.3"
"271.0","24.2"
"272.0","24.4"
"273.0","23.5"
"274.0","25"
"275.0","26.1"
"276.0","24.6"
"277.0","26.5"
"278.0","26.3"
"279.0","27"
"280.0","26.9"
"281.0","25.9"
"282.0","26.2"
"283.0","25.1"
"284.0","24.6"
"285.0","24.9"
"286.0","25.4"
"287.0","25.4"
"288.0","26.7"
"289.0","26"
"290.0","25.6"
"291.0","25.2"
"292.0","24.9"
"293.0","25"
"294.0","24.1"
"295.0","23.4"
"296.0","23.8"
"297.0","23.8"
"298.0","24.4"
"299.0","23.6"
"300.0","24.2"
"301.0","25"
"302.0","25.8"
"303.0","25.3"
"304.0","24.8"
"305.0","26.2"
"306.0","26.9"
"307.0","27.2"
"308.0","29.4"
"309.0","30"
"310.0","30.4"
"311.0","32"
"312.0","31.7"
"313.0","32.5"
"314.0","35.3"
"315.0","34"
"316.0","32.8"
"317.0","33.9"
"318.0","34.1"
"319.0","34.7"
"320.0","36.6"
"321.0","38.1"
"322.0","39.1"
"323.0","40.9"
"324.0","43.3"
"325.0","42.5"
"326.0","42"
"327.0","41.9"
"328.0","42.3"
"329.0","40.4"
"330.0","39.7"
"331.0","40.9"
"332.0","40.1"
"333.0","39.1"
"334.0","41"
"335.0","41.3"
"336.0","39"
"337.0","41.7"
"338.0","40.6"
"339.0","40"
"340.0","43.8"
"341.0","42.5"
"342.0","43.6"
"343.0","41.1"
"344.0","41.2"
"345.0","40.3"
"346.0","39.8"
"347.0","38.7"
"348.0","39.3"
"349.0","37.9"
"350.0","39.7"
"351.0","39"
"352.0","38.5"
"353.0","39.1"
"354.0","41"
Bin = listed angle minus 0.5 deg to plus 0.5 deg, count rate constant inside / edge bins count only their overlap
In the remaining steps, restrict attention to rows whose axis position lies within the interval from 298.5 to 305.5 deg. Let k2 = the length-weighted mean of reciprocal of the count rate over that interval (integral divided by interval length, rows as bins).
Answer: 0.040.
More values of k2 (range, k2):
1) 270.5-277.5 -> 0.040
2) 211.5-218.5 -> 0.048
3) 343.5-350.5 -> 0.025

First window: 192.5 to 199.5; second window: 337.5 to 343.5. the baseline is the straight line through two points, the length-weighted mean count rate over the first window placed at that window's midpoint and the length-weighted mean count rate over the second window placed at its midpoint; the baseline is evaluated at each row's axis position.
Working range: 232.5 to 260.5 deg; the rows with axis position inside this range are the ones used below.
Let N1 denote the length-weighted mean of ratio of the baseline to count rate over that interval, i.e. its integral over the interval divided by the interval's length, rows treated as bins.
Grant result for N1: 1.24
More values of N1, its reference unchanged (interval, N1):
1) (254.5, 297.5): 1.32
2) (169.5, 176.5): 0.79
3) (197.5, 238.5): 1.21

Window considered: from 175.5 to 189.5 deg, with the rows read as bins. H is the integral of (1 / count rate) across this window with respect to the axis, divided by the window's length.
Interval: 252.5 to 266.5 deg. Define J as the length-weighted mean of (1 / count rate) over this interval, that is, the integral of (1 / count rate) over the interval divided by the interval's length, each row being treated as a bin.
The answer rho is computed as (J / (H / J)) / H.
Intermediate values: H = 0.047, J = 0.0420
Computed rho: 0.78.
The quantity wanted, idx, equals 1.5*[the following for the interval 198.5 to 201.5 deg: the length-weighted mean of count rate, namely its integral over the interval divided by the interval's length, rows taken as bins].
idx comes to 31.5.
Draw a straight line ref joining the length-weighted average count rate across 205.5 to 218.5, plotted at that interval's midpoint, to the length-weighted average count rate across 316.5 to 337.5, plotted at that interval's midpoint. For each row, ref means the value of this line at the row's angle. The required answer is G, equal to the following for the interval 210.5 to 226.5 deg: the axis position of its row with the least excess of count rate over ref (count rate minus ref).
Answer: 226.0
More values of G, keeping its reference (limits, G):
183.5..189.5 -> 184.0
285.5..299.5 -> 299.0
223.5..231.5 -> 228.0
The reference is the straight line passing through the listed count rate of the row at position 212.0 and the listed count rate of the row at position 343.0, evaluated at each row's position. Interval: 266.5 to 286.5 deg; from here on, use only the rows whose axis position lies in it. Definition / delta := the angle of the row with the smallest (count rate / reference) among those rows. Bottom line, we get 284.0 deg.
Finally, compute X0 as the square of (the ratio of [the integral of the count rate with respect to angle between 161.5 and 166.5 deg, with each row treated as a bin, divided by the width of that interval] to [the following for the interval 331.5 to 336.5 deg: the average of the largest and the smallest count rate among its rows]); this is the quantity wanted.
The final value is 0.3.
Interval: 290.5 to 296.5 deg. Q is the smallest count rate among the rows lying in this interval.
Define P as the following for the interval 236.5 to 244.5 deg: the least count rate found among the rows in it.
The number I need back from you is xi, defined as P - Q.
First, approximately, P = 22.3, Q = 23.4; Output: -1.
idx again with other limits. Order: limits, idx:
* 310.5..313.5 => 48.1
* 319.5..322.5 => 56.9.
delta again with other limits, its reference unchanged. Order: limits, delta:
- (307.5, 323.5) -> 308.0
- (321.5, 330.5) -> 330.0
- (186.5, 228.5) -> 228.0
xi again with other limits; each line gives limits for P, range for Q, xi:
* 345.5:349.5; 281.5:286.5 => 13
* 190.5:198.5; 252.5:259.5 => -1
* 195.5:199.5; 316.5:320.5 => -13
